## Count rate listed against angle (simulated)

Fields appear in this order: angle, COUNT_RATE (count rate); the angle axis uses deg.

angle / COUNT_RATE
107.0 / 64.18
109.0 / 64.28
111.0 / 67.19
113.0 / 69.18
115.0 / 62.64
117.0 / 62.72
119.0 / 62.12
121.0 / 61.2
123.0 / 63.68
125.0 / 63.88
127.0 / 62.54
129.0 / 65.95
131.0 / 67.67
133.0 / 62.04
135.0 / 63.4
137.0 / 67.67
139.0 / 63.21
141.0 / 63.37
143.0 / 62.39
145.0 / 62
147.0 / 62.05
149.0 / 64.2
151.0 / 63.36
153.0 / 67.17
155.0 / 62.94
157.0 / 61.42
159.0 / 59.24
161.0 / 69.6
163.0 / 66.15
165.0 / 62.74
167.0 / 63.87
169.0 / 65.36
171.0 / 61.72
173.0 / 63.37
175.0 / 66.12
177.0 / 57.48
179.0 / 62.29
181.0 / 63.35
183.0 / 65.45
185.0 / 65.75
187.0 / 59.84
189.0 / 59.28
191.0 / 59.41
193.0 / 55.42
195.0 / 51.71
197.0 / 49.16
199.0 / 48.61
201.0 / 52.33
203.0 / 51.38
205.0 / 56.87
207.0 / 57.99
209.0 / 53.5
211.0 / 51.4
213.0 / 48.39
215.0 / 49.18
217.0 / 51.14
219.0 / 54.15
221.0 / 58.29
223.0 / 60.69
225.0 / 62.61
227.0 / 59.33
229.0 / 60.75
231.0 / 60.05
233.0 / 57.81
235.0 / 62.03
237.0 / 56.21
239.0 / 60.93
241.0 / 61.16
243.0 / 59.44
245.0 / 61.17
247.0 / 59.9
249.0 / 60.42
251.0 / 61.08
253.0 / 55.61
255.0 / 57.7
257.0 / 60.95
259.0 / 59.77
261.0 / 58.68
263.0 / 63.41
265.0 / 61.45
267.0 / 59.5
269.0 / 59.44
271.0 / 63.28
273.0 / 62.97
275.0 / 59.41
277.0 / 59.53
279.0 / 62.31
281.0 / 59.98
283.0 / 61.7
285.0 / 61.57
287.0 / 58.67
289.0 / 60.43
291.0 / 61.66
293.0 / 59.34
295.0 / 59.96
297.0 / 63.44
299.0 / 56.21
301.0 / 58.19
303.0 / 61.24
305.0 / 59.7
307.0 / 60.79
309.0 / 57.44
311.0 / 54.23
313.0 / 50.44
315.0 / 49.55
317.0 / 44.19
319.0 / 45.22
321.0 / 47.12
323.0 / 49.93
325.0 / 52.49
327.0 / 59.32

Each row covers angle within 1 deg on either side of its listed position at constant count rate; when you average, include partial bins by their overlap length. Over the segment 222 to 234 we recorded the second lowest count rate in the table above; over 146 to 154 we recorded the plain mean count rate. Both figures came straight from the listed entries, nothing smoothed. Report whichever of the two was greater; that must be 64.2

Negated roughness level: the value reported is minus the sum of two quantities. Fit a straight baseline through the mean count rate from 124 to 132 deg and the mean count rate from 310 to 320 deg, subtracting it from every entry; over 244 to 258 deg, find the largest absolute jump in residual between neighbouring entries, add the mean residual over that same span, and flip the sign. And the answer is -10.5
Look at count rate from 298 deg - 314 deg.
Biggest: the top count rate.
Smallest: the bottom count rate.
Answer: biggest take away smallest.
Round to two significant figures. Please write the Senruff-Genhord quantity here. 11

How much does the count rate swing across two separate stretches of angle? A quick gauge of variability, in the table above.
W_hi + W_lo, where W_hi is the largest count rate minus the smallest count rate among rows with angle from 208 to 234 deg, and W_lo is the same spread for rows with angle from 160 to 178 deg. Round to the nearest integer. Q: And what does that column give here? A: 26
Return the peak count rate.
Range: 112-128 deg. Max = 69.18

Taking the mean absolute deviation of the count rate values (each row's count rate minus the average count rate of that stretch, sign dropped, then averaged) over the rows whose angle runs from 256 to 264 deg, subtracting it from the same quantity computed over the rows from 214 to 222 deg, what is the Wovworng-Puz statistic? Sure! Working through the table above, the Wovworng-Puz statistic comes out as 1.6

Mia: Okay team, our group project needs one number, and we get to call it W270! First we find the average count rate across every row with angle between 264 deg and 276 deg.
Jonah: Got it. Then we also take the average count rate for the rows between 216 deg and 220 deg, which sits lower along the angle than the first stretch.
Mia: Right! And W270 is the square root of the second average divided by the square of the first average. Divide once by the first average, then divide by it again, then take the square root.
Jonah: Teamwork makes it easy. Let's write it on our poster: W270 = 0.119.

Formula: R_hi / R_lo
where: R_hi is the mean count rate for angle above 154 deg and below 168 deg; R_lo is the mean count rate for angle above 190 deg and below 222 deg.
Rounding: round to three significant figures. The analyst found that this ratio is 1.20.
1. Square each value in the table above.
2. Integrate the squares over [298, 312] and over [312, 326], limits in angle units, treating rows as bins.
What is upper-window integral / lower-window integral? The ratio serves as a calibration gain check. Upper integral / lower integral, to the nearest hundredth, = 0.69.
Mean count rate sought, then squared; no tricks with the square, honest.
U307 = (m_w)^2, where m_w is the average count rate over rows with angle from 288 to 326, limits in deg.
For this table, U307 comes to 3063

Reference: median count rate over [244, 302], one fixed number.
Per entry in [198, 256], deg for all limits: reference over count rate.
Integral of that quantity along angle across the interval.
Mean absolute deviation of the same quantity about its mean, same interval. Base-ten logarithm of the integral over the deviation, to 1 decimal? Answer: 2.9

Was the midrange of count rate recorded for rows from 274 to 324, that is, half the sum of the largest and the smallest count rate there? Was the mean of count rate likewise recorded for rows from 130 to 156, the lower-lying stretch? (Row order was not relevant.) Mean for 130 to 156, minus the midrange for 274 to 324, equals 10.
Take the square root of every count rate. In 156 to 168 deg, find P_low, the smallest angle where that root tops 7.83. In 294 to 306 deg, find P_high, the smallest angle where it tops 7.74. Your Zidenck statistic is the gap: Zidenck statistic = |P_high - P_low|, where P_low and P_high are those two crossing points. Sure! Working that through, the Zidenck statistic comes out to 138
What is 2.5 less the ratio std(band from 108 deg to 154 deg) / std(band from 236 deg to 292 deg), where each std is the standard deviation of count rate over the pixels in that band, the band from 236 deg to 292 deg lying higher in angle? 1.3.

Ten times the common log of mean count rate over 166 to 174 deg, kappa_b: 18.03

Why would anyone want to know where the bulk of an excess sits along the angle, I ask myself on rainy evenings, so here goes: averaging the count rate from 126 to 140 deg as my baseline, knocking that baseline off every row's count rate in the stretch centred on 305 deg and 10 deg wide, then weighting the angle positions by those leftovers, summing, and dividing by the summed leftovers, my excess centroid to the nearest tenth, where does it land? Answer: 305.2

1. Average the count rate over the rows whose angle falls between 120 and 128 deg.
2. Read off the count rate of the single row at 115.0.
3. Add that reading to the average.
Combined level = 125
